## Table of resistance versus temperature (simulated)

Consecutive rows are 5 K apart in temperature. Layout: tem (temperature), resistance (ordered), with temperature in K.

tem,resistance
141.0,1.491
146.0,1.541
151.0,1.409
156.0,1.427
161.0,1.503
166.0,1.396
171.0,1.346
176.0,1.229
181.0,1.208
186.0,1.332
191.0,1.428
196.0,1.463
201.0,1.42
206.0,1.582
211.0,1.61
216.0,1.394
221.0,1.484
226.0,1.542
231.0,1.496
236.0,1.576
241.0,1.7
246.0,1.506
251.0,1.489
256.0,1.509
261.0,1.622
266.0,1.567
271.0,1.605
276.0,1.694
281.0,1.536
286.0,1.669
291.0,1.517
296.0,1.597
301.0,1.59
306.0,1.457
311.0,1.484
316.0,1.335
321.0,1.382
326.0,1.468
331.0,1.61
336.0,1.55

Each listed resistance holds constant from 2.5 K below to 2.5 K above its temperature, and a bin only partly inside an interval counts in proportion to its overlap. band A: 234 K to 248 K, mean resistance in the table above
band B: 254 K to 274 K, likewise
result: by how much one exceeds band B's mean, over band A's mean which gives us -0.36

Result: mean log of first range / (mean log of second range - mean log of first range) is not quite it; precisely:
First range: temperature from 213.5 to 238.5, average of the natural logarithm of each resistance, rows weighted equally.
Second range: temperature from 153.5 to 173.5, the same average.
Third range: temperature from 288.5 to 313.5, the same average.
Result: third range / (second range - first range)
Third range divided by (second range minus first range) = -7.7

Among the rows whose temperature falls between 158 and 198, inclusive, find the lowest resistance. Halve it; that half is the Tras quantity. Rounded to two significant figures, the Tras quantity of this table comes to 0.60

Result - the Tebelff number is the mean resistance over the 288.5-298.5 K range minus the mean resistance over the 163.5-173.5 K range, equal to 0.19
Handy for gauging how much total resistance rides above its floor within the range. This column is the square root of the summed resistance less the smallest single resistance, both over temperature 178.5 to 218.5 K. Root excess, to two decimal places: 3.20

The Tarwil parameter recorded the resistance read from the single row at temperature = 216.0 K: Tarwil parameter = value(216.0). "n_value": 1.394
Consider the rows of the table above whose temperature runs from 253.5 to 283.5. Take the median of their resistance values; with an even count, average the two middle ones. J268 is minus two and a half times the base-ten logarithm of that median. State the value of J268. -0.50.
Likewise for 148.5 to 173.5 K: -0.37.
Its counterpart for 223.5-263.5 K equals -0.46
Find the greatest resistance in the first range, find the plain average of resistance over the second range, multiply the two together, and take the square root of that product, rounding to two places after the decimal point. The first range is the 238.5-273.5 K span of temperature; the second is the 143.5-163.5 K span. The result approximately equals 1.58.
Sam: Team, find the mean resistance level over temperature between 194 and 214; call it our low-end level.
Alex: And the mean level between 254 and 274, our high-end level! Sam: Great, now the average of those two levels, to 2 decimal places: 1.55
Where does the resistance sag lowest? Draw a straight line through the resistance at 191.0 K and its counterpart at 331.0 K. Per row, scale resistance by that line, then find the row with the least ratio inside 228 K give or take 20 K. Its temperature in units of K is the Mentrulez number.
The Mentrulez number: 216.0 K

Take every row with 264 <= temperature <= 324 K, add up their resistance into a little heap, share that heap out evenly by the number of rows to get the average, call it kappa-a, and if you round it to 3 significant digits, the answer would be 1.54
